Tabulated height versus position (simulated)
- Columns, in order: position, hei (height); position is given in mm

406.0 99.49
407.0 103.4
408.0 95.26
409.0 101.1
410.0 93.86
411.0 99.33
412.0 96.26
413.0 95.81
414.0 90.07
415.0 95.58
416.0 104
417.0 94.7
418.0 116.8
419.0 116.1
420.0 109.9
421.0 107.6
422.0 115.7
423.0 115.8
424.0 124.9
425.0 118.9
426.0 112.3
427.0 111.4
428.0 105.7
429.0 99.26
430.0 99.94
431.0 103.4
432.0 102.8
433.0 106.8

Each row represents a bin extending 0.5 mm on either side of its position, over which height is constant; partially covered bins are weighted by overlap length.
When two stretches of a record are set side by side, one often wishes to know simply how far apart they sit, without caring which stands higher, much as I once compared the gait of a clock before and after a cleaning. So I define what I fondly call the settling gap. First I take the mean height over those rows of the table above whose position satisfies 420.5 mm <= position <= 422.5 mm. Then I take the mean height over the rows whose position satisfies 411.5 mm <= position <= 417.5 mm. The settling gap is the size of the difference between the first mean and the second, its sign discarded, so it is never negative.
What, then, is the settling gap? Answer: 16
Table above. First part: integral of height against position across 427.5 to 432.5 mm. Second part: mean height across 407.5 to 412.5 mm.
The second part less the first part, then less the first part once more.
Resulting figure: -925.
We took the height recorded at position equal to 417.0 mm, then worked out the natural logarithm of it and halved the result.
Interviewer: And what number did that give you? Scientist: 2.28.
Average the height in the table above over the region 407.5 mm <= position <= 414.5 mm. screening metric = 96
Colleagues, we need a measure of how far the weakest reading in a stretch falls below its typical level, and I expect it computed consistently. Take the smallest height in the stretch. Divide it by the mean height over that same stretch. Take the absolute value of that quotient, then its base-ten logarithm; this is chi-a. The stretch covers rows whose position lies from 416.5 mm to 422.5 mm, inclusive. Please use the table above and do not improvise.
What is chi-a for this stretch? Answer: -0.066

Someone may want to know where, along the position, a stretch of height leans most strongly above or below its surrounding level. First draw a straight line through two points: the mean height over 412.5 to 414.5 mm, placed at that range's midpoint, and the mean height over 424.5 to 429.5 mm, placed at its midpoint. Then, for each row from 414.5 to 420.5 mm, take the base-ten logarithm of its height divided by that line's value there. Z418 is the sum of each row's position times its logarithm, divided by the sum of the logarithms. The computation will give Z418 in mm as 418.3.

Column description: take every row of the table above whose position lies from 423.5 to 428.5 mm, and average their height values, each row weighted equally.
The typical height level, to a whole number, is 115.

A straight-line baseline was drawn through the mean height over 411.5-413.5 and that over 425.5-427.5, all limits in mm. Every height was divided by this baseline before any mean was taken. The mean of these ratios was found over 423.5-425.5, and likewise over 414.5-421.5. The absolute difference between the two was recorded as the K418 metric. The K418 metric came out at 0.073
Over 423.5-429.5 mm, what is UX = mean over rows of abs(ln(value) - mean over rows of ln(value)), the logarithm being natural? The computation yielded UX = 0.059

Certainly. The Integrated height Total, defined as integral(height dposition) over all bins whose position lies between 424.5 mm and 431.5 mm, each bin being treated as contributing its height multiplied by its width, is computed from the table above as 751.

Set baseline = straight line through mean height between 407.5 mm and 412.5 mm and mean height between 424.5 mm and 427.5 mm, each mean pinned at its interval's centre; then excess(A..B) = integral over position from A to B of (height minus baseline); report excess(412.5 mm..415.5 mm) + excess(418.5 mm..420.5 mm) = -11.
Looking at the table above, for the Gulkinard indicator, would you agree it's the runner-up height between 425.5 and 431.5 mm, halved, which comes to 56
